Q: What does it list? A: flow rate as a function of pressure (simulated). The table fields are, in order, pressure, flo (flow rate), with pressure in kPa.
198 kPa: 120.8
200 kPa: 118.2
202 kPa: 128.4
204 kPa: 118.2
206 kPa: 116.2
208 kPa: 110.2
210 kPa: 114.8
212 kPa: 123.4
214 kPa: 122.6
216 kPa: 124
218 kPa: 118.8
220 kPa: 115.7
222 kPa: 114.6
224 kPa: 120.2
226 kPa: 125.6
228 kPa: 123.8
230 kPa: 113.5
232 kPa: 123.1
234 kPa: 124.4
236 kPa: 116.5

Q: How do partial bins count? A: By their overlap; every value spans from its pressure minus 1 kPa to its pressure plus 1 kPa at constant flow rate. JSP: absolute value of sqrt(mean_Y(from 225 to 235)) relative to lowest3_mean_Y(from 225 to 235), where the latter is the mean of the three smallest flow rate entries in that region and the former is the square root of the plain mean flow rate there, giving 0.0920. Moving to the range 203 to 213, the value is 0.0949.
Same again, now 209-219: 0.0925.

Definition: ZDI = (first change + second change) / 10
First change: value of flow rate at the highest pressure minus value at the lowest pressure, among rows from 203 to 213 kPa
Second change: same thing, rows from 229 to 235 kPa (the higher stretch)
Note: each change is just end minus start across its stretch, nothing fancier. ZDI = 1.6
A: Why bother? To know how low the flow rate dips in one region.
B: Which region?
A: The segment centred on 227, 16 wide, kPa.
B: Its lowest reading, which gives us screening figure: 113.5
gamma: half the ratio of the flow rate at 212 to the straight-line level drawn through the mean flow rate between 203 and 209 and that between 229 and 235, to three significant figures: 0.531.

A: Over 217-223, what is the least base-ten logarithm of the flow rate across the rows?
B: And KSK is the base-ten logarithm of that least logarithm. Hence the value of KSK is 0.314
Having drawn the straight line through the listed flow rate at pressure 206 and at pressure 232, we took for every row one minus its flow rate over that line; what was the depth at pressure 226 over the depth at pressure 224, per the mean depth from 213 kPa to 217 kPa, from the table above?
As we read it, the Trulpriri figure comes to 132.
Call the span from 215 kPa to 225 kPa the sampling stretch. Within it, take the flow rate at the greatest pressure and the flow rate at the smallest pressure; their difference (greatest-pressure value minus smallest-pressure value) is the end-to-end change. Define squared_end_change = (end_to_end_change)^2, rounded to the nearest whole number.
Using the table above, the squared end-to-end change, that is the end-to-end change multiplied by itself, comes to 14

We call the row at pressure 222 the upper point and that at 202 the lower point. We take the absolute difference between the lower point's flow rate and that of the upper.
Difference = 14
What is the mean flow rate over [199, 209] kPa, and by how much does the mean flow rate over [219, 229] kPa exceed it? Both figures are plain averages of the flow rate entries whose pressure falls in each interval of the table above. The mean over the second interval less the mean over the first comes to 1.7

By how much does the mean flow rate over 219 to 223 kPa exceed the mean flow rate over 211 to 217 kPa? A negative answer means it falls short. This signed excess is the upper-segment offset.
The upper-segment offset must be -8.2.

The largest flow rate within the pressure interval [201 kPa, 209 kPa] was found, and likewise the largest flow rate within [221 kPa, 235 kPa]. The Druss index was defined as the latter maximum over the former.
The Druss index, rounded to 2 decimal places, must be 0.98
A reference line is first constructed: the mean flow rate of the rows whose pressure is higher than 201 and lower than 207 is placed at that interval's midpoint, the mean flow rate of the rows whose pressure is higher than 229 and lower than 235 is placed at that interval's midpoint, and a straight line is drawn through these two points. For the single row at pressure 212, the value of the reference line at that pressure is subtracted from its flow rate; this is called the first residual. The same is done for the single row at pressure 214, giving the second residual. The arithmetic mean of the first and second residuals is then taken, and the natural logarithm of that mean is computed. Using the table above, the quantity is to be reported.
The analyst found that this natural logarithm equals 0.82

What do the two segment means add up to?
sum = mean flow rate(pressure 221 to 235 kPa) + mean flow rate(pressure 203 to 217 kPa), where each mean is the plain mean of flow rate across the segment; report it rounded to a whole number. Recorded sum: 239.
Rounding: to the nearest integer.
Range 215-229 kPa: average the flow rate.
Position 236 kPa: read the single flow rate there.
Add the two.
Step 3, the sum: 237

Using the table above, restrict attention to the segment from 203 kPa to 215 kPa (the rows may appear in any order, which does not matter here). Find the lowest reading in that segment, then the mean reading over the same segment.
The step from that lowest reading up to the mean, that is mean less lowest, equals 7.4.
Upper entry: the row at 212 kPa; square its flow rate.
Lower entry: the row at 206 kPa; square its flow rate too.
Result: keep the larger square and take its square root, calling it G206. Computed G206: 123.4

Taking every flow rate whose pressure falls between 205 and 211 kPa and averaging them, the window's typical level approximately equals 114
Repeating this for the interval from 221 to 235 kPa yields 121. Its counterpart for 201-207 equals 121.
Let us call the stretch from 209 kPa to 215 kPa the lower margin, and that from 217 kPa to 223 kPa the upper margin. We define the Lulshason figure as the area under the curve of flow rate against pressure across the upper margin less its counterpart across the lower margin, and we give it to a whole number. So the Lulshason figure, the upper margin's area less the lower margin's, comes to -23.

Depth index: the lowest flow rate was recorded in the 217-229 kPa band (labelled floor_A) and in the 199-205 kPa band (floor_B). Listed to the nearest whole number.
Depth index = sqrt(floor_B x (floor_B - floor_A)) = 21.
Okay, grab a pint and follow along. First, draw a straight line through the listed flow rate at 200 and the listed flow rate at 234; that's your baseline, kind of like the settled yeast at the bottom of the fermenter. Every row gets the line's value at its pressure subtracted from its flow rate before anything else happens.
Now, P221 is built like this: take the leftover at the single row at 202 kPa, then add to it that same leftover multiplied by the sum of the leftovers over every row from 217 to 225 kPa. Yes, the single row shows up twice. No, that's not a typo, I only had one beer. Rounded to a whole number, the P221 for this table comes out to -175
